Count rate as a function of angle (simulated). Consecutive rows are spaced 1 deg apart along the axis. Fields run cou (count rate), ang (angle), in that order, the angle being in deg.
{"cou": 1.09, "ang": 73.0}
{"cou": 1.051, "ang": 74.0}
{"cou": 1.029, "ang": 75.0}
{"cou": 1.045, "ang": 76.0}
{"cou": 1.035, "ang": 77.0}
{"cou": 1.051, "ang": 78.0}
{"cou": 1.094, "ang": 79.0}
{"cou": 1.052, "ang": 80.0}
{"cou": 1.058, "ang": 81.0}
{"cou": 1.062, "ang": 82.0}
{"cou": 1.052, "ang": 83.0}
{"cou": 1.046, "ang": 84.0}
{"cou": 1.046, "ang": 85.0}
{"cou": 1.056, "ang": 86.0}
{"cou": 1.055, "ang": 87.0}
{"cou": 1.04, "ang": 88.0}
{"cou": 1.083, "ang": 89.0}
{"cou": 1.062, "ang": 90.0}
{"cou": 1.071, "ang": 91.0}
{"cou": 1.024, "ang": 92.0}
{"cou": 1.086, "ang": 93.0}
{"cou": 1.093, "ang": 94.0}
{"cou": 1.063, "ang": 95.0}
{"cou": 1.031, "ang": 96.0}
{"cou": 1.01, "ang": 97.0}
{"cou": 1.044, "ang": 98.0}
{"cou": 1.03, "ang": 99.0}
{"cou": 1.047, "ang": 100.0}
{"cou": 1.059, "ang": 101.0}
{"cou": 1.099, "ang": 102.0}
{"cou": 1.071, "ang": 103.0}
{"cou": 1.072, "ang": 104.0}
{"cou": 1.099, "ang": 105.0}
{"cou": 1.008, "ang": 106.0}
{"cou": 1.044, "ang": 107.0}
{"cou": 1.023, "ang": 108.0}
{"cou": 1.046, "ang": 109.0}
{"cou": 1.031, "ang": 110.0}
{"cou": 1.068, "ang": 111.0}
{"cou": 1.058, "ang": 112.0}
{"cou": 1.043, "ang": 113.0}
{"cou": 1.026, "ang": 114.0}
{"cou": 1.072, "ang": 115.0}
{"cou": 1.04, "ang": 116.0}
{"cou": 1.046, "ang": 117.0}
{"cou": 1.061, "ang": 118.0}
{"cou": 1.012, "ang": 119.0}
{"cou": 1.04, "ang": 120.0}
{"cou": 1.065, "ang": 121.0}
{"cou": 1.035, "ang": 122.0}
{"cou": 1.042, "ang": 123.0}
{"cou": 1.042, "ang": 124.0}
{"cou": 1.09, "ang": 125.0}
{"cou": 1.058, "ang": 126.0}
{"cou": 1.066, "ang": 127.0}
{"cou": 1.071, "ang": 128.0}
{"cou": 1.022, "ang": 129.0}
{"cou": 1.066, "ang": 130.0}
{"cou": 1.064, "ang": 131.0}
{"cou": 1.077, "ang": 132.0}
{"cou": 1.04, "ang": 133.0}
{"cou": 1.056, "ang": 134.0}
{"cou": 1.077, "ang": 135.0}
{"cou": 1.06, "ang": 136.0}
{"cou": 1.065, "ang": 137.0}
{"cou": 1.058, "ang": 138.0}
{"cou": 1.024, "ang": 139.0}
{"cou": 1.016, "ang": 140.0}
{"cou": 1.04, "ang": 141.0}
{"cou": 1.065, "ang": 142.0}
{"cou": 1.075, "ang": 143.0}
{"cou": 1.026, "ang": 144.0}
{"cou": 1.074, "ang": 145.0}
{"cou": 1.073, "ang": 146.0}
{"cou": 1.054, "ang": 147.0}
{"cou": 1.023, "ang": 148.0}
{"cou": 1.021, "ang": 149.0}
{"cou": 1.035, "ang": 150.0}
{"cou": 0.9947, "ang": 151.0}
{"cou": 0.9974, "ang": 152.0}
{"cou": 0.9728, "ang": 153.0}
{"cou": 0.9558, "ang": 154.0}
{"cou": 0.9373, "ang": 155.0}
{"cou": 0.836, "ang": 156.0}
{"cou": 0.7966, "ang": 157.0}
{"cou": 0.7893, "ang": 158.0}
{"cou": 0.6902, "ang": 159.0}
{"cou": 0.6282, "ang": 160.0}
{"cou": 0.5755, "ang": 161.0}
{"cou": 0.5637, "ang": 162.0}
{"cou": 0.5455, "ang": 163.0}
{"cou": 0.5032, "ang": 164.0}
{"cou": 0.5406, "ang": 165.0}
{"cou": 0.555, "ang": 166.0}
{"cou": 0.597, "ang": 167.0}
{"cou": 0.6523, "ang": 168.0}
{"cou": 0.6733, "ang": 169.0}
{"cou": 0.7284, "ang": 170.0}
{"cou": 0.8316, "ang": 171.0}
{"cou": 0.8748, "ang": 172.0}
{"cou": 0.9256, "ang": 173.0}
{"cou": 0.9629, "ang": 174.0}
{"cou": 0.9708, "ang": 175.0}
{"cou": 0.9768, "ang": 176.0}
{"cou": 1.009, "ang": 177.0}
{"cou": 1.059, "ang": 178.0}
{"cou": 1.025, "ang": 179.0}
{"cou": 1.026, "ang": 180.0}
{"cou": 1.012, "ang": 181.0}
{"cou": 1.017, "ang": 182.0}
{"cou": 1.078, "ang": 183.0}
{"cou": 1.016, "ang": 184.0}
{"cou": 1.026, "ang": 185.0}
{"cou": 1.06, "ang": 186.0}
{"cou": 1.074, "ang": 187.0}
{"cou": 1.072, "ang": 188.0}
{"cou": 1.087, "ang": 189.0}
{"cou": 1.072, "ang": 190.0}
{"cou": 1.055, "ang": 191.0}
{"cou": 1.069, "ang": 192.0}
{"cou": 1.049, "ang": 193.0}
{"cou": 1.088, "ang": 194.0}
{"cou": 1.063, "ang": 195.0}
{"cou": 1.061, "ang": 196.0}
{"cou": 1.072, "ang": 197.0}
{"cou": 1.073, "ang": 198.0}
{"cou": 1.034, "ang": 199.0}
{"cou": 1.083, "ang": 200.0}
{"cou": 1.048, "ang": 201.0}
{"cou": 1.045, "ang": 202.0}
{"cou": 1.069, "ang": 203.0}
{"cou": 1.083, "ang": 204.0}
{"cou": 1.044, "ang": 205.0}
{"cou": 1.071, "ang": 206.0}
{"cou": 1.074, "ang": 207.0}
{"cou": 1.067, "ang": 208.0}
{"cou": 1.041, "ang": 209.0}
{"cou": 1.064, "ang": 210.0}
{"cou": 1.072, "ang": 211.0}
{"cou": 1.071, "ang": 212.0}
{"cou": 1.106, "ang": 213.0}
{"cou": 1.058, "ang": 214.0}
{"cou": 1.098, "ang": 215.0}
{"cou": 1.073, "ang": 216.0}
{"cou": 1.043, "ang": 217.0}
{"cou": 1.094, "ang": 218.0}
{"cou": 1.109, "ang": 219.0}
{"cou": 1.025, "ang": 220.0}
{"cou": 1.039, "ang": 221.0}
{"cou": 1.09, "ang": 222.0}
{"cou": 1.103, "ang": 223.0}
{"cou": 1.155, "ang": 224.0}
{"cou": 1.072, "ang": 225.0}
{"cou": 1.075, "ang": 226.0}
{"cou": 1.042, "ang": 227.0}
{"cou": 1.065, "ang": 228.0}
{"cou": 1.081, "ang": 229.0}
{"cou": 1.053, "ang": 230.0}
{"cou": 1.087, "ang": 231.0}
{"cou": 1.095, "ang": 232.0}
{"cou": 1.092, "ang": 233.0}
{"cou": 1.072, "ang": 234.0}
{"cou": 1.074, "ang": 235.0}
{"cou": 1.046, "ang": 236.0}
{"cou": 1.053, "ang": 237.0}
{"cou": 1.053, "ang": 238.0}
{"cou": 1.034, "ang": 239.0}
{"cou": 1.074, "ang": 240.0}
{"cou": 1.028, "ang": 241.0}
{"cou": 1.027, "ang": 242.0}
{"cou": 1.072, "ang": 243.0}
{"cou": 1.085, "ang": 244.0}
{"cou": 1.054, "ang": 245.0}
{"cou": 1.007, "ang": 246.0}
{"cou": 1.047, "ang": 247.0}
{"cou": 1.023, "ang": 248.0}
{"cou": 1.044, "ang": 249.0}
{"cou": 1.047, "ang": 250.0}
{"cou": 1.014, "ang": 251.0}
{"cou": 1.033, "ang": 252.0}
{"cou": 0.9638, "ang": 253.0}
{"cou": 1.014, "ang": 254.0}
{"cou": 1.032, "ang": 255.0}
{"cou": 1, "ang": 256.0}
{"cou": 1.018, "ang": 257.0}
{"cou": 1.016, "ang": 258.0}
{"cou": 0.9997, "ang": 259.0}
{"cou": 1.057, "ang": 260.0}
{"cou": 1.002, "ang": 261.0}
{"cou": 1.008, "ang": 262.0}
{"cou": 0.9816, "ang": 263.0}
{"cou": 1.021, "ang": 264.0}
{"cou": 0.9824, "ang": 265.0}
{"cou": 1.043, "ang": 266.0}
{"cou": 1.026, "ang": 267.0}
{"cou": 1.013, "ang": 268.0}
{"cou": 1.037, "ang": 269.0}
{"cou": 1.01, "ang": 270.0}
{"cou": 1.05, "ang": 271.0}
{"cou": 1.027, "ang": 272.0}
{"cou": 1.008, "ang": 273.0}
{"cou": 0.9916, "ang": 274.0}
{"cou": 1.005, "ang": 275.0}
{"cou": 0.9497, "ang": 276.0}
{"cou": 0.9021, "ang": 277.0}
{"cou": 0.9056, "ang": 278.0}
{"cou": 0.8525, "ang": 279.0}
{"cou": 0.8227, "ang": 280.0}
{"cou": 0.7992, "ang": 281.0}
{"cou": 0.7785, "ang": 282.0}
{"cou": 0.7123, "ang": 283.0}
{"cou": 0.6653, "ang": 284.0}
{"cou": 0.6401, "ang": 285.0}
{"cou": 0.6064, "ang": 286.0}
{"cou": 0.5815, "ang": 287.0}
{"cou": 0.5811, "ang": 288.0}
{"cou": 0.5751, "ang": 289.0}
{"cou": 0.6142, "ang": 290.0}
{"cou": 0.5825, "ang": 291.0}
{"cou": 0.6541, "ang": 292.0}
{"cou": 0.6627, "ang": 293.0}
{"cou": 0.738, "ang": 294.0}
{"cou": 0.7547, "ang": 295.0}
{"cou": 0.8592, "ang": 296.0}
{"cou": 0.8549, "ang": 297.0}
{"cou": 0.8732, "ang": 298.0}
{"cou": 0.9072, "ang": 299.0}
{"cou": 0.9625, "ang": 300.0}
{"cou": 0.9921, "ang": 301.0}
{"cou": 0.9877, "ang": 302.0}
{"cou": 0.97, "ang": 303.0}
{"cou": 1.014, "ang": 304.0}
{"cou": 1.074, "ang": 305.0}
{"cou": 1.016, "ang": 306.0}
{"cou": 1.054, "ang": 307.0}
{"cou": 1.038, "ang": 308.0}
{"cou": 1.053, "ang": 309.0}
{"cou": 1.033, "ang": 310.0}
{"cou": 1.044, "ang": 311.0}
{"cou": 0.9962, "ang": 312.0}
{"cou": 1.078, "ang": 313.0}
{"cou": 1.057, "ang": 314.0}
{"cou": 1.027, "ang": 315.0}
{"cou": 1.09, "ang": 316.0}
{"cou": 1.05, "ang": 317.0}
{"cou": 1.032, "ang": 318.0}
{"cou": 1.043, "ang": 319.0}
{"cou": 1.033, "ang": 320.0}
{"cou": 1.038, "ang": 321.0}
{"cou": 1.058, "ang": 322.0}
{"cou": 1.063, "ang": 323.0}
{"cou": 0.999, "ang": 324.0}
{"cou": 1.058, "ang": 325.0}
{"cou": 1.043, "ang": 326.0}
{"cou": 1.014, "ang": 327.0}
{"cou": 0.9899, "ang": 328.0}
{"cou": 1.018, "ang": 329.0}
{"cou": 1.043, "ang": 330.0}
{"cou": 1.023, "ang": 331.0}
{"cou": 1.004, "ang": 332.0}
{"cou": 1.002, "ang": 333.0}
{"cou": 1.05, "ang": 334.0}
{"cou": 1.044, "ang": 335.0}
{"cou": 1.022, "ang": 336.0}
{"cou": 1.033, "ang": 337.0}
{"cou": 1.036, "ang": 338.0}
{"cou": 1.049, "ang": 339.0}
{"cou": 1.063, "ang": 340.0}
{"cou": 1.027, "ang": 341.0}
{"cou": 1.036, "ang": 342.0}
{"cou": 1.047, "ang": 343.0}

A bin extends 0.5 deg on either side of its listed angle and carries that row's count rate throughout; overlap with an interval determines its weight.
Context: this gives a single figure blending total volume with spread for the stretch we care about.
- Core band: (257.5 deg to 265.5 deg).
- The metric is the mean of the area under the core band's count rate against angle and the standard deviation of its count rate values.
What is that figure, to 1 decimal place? 4.0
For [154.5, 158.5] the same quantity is 1.7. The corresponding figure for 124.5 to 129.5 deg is 2.7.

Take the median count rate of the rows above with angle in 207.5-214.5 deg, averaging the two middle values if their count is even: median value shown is 1.07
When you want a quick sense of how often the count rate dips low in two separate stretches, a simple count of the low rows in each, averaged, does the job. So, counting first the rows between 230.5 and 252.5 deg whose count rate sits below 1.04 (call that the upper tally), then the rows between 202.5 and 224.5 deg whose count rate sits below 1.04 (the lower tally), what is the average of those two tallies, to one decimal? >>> 4.5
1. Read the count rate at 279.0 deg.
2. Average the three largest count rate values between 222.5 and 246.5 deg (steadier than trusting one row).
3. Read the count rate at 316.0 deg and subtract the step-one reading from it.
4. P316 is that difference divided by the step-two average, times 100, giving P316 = 21.2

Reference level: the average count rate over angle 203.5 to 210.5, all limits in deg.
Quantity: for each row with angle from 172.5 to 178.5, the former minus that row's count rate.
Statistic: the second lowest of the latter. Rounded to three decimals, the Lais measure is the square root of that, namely 0.233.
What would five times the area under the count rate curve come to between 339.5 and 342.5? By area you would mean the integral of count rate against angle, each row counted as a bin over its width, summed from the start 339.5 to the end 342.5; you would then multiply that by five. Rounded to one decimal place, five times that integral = 15.6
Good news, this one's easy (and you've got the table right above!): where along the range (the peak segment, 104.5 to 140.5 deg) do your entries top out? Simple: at 105.0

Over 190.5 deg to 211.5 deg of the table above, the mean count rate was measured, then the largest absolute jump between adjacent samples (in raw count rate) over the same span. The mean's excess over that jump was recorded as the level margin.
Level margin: 1.01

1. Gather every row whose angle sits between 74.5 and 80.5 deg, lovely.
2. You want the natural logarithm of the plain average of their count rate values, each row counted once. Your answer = 0.050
